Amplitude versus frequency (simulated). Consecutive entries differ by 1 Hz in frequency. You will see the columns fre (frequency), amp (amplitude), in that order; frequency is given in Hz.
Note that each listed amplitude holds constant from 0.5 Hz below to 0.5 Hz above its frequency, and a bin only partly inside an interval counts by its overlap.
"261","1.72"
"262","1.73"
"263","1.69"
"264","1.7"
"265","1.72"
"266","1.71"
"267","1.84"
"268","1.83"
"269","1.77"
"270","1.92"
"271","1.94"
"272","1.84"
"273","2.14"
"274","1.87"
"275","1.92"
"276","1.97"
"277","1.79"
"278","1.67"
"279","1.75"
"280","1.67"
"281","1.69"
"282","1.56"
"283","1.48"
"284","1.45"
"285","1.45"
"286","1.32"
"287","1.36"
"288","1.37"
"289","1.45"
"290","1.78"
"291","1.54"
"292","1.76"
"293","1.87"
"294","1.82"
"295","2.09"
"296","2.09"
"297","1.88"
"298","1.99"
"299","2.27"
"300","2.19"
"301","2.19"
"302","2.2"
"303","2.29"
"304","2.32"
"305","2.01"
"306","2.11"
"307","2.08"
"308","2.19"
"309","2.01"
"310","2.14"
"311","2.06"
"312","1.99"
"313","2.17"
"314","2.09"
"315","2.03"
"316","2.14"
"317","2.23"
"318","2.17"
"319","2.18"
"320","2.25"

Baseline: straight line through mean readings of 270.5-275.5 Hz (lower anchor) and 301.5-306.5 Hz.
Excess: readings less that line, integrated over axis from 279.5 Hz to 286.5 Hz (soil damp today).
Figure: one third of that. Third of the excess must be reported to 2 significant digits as -1.2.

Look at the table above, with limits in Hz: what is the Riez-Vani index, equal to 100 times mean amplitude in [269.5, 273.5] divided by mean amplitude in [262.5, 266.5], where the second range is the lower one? 115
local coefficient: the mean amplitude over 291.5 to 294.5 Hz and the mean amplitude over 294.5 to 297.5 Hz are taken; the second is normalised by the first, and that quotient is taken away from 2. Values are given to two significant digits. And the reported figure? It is 0.89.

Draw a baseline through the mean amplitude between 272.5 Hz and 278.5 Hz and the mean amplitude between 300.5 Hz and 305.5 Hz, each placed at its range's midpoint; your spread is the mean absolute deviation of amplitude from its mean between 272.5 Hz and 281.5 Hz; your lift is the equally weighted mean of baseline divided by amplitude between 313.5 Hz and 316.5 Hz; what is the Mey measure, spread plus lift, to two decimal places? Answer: 1.25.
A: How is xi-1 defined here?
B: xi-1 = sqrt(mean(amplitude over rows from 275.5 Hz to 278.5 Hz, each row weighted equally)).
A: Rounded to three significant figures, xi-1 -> 1.35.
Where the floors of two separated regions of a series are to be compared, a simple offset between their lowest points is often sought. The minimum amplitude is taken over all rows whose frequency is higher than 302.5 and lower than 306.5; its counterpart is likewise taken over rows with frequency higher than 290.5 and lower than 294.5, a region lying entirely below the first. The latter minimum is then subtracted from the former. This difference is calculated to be 0.5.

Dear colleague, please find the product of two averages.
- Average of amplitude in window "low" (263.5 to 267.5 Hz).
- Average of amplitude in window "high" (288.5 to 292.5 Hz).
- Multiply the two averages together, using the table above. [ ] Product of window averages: 2.8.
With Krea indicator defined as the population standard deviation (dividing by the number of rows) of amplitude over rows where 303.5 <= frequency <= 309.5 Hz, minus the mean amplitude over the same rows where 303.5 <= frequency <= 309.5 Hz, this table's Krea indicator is -2.01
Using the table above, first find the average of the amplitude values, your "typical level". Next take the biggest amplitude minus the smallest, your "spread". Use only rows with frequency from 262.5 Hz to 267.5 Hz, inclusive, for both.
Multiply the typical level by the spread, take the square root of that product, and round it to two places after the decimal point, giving 0.51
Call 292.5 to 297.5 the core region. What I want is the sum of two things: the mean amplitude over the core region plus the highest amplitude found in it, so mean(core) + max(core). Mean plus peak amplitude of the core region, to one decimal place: 4.0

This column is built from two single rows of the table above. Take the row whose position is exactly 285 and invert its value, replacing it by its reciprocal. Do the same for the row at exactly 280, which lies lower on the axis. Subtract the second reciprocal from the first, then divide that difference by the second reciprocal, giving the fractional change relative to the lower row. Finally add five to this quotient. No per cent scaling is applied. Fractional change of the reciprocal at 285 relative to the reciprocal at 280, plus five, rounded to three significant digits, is 5.15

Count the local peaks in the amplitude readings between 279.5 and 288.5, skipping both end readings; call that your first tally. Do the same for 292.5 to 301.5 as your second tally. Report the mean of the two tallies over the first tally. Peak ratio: 1.0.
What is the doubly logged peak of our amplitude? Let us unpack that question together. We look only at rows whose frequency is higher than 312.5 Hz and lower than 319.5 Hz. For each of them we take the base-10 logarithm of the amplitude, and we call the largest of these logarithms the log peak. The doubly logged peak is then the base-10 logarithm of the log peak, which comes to -0.458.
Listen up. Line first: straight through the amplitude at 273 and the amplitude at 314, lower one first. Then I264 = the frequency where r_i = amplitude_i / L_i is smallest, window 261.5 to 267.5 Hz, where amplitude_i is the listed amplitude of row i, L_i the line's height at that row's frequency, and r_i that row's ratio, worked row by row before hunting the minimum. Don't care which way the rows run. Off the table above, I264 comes 263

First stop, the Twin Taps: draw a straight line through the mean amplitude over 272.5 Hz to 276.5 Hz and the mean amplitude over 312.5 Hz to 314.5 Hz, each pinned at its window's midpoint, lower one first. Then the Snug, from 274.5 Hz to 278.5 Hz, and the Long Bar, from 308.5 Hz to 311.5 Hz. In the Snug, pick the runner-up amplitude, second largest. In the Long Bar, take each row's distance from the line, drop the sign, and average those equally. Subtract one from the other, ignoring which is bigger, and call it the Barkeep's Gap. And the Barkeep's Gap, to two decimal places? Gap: 1.86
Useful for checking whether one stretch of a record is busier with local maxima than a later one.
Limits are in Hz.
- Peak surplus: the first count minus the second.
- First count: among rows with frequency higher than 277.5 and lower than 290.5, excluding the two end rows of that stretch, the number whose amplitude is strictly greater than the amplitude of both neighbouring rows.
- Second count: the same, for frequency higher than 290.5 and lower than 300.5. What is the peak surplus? 0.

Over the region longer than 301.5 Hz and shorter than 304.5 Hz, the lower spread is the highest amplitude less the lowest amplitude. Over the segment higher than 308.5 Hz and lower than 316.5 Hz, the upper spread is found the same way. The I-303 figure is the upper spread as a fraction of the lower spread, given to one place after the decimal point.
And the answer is 1.5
